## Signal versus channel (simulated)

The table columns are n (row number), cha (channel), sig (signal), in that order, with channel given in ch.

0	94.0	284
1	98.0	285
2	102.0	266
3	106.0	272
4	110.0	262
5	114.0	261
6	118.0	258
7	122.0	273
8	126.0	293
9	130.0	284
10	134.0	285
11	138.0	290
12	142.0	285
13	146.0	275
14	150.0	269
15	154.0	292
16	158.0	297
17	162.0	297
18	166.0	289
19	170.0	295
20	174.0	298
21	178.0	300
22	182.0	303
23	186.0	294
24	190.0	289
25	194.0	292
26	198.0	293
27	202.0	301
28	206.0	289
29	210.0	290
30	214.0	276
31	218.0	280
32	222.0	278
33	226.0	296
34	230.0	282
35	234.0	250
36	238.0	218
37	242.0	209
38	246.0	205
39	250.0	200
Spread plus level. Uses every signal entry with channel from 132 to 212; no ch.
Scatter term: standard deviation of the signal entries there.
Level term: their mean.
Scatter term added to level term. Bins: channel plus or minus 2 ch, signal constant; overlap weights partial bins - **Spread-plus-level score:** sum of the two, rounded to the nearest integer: 299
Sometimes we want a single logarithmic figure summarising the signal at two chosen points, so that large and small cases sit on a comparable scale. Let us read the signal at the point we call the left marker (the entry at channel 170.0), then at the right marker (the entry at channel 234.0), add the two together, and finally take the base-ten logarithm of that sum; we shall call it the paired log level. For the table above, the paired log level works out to 2.74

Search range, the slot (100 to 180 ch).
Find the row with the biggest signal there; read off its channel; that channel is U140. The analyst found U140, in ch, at 178.0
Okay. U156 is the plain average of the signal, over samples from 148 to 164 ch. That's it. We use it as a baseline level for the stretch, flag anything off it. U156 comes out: 289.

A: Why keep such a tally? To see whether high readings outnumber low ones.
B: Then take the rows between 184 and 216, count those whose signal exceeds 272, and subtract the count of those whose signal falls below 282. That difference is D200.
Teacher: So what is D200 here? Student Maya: 7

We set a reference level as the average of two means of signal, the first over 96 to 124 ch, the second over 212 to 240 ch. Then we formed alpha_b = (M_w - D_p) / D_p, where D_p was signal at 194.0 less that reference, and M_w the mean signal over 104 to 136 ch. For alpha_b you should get 11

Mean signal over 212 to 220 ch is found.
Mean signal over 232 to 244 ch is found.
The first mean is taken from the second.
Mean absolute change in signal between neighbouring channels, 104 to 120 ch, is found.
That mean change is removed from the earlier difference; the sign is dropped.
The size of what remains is 57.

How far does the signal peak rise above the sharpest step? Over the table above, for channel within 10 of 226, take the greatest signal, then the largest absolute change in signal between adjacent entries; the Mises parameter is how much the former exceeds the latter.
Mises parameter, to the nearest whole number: 264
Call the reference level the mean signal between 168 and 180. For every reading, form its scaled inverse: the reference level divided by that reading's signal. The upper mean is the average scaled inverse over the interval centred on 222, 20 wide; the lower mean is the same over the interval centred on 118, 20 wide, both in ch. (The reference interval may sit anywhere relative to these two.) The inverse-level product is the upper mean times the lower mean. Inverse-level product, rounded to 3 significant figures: 1.17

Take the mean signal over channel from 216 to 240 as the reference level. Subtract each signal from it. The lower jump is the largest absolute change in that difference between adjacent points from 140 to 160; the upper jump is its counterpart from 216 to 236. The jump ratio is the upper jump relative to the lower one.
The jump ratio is 1.4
